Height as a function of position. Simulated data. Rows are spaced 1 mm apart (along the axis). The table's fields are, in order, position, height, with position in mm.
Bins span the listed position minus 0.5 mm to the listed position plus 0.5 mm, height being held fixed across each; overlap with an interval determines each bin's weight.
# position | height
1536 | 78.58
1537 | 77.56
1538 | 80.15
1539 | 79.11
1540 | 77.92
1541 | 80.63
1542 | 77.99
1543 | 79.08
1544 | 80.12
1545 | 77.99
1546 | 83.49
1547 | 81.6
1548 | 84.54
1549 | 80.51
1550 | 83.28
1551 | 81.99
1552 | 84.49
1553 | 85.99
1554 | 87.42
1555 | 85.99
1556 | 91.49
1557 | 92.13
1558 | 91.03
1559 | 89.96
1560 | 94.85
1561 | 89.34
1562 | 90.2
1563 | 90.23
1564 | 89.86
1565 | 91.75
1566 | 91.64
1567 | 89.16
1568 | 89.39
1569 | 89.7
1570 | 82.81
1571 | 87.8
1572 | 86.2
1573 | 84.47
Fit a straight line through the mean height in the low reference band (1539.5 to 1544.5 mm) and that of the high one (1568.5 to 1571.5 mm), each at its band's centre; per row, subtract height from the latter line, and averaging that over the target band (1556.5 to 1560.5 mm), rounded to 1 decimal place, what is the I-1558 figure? -8.4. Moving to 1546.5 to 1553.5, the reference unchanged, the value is -1.9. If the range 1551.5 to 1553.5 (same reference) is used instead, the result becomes -3.2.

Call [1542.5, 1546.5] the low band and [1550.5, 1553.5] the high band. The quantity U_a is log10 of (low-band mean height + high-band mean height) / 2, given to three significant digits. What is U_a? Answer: 1.91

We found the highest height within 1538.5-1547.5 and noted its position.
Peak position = 1546 mm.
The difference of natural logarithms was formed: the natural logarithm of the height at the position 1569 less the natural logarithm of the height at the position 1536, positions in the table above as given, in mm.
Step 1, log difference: 0.13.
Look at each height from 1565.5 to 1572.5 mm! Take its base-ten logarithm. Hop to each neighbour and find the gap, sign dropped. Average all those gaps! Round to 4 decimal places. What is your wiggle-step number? 0.0138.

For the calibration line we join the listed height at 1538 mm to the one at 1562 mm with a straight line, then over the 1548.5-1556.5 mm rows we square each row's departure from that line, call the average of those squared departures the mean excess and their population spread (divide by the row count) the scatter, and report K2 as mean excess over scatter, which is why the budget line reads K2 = 0.99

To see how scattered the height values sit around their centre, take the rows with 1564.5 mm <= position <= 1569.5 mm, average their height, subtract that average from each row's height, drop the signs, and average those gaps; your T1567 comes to 1.1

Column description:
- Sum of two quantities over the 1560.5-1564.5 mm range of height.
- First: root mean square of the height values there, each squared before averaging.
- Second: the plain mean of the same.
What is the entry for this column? 180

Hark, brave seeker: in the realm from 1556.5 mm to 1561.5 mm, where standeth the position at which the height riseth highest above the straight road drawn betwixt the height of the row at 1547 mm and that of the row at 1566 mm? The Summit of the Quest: 1560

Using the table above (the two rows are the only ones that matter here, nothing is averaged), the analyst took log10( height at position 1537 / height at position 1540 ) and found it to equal 0.00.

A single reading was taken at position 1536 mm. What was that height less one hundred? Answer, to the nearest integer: -21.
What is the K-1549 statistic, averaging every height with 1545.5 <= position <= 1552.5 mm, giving 83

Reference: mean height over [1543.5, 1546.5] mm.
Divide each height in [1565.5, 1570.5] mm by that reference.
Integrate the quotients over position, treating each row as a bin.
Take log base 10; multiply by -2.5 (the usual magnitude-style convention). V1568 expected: -1.9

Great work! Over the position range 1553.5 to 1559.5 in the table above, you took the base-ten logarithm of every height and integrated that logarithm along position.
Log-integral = 11.7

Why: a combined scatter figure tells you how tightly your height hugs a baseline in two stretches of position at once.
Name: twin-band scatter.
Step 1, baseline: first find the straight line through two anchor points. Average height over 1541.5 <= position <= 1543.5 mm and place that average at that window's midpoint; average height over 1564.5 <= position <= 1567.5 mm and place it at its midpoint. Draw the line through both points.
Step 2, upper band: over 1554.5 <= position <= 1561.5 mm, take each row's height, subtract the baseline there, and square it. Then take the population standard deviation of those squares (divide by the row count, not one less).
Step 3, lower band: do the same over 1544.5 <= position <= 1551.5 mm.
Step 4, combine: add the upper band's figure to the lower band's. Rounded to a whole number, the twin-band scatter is 22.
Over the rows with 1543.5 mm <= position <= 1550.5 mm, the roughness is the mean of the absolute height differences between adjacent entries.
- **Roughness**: 3.2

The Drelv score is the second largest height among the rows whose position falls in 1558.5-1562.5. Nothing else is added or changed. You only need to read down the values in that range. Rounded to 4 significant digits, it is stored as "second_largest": 90.20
